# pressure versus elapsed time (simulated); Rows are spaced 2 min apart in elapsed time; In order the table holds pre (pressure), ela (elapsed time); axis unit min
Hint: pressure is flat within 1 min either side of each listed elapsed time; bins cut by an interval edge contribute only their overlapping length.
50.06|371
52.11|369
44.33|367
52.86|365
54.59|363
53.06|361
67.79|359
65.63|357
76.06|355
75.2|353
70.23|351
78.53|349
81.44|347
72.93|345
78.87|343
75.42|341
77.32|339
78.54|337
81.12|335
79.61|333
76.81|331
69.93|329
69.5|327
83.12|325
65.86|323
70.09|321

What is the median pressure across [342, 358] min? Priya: 75.6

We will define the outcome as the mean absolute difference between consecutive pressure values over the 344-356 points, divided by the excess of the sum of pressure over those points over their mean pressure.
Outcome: 0.013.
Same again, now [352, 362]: 0.026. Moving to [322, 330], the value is 0.048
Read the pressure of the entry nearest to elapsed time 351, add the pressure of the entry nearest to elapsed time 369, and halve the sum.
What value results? 61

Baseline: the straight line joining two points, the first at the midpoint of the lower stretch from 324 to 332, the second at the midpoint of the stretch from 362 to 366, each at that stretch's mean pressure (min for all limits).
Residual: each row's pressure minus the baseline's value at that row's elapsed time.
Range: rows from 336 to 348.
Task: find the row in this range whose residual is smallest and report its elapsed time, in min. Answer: 345 min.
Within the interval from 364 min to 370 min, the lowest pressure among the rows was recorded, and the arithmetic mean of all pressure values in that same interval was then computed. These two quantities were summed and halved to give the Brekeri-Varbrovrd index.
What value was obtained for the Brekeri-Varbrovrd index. 47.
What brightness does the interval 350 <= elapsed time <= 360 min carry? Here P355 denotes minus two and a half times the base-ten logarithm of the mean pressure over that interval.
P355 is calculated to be -4.63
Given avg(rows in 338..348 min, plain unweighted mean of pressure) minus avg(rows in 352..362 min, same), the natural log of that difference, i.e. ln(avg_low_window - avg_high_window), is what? 2.3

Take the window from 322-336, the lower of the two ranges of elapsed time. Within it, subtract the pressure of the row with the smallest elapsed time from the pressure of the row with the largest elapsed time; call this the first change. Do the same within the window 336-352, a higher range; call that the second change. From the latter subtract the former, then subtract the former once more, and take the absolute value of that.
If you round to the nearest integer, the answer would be 39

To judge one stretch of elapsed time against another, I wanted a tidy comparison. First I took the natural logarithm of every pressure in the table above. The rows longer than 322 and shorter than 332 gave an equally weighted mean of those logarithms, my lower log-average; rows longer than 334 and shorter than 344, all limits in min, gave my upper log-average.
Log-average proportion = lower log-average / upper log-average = 0.98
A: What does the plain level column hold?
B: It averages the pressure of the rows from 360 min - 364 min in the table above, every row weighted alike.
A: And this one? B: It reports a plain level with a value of 53.8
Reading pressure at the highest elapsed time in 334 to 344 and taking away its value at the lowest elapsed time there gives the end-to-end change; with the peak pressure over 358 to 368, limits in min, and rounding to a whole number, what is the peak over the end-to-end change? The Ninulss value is -30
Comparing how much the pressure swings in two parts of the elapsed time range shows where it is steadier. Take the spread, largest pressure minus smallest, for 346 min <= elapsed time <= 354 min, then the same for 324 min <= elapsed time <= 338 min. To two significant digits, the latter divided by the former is 1.2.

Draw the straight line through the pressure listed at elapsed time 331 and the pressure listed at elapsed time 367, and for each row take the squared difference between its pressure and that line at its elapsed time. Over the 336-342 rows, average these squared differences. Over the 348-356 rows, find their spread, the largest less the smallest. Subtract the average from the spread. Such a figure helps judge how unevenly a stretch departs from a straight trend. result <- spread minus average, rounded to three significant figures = 249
